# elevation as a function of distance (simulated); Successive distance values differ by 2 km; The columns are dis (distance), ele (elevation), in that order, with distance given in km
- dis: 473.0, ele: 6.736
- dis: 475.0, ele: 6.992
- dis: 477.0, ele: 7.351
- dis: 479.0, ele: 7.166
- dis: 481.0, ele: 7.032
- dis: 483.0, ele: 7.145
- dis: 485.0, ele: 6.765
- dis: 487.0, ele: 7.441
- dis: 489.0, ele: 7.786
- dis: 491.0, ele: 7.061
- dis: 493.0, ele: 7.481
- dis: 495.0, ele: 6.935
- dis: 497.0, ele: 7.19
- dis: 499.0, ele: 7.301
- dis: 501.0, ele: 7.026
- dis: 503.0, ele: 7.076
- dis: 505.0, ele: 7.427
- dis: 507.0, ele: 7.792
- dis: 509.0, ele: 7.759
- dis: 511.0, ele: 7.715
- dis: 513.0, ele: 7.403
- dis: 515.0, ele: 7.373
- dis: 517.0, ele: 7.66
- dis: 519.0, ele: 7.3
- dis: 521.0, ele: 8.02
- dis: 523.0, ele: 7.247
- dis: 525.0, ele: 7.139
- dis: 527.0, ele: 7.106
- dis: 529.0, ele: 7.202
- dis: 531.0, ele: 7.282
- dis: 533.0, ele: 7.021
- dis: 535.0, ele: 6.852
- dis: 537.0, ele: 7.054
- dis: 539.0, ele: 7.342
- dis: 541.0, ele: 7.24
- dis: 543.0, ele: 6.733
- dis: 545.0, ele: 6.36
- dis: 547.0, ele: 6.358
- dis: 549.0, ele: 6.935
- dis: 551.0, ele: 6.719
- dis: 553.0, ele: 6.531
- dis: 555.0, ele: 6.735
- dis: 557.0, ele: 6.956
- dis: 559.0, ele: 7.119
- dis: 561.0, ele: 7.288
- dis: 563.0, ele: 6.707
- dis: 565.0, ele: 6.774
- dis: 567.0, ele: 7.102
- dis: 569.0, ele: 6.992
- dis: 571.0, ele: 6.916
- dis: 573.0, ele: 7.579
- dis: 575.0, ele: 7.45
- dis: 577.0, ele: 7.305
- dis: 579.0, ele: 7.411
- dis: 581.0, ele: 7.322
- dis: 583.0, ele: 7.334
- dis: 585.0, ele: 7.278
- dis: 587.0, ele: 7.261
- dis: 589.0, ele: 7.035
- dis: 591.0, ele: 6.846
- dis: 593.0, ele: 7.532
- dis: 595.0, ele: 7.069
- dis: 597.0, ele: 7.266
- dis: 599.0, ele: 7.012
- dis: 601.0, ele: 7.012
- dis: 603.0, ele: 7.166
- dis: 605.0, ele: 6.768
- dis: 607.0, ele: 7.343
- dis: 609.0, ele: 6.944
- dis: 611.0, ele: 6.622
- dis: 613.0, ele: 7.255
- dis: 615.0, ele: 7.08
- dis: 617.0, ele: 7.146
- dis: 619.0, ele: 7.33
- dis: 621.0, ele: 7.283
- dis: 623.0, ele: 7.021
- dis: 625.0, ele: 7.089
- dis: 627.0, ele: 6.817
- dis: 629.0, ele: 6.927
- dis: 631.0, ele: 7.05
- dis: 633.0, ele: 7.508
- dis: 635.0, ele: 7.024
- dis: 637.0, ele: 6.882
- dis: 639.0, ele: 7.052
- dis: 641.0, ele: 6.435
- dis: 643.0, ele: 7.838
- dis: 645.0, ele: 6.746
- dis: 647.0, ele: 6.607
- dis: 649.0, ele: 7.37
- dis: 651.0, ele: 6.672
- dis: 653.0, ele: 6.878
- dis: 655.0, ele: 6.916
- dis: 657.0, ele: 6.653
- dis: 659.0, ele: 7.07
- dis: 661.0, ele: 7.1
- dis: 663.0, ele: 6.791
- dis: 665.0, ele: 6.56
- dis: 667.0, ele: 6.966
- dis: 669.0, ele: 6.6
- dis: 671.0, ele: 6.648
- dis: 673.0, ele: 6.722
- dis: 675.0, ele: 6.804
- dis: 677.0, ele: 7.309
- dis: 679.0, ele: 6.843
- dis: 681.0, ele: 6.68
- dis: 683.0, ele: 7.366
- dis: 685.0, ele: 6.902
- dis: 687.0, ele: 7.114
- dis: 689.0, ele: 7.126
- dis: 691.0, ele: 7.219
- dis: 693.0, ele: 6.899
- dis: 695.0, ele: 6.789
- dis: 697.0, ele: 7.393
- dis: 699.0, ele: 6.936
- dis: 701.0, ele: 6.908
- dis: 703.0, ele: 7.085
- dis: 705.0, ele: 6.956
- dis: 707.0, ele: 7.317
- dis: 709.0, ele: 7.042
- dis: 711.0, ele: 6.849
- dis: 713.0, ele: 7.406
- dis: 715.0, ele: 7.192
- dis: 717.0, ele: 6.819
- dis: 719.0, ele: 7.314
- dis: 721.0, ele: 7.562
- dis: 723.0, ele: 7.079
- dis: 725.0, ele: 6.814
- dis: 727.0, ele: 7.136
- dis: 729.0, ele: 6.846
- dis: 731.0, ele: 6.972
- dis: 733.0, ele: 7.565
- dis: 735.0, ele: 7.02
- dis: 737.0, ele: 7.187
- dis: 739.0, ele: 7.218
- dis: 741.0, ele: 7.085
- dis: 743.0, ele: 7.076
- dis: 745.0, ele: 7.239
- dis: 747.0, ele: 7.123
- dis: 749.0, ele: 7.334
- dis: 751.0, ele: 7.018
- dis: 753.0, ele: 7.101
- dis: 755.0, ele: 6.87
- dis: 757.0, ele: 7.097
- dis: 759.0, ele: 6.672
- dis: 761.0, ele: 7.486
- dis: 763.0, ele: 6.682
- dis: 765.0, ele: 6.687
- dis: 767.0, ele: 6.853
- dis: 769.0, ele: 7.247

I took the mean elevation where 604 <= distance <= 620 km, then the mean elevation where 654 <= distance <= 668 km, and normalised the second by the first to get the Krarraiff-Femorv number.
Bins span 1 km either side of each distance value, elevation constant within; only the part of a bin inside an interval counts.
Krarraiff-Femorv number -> 0.97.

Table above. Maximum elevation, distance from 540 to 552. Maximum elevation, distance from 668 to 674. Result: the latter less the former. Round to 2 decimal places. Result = -0.52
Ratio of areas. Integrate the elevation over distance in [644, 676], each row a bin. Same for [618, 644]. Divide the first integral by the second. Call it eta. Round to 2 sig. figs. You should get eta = 1.2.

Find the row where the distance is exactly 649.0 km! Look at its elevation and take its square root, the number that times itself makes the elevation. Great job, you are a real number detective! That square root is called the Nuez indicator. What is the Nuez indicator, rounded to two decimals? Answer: 2.71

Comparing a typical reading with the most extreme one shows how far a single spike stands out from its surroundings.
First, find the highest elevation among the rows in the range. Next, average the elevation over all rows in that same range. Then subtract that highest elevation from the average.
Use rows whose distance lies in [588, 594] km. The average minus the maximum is -0.39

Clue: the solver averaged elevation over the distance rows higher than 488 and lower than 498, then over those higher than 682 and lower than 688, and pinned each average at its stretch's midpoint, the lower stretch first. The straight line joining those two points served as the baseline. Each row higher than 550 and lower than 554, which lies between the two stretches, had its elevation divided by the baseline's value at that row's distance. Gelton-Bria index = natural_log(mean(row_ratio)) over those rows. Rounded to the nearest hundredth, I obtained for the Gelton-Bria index -0.09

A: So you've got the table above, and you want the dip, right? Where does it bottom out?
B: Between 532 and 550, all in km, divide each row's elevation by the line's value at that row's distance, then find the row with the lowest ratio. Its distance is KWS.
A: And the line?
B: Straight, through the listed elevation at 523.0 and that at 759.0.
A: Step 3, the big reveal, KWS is 545.0 km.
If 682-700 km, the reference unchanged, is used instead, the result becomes 695.0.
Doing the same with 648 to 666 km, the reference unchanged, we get 665.0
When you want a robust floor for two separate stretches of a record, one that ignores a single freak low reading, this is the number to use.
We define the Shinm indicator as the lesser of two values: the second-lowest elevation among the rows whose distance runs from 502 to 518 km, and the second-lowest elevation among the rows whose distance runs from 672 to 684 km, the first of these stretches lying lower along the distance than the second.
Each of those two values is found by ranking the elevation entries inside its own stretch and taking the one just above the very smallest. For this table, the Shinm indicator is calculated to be 6.72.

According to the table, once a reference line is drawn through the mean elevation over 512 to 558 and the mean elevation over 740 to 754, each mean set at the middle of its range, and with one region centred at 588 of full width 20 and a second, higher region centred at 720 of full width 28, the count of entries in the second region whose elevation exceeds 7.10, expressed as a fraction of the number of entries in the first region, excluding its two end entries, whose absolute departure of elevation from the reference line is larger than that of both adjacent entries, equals 3.5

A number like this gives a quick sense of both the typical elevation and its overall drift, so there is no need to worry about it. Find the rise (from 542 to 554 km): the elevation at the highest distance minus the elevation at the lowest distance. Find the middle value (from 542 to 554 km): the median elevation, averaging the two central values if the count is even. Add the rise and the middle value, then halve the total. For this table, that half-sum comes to 3.21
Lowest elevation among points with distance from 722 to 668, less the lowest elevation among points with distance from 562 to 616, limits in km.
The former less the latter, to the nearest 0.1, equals 0.0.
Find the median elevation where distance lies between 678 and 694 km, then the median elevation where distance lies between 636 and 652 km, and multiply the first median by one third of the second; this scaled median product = 15.9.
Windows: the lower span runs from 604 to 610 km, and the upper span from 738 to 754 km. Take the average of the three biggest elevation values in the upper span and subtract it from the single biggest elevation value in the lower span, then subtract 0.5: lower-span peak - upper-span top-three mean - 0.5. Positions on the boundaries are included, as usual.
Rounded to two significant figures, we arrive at -0.42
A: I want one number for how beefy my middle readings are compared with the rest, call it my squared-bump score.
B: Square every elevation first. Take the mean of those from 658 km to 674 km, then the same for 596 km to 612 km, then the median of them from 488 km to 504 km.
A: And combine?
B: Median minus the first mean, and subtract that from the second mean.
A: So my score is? 44.8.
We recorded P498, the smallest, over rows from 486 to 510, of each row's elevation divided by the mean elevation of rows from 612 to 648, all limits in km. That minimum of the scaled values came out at 0.98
